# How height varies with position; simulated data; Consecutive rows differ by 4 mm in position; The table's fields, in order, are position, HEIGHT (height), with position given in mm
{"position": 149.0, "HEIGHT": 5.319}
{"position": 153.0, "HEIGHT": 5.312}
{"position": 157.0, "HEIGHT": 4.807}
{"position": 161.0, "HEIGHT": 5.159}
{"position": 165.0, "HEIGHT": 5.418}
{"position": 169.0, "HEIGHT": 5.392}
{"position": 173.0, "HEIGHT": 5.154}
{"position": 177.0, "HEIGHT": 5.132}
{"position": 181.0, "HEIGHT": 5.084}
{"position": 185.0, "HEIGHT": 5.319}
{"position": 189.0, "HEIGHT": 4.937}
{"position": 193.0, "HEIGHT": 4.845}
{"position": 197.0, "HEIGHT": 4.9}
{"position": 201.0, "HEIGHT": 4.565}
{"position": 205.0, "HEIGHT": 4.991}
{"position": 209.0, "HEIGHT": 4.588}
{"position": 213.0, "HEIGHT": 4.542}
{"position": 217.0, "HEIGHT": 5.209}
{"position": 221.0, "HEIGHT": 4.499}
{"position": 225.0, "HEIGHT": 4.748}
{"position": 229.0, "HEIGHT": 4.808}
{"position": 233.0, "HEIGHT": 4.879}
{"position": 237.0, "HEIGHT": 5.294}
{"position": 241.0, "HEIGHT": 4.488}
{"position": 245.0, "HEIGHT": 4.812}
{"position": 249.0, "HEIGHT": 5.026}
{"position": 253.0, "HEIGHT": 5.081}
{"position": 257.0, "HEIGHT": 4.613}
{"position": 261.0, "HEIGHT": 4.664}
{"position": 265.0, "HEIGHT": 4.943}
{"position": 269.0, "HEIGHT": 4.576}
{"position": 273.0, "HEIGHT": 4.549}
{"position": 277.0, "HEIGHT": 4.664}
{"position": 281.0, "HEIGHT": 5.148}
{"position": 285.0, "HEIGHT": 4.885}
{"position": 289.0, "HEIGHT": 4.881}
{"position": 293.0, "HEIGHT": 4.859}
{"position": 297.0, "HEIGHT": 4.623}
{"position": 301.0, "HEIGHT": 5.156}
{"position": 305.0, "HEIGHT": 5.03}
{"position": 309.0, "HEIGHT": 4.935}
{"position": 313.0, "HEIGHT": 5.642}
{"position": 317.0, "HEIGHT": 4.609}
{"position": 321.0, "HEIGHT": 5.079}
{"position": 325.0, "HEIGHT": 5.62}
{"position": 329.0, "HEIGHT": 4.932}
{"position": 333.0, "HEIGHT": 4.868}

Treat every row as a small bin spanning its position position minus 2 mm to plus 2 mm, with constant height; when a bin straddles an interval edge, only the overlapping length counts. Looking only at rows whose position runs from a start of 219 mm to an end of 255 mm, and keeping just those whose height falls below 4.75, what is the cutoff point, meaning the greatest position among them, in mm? 241.0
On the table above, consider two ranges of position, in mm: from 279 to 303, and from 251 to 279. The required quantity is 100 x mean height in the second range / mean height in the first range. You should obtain 96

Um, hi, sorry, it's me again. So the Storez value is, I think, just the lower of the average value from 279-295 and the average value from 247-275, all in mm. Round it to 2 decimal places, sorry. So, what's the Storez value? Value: 4.78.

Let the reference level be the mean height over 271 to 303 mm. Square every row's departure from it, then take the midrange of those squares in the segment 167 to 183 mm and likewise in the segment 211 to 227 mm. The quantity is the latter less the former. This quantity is -0.107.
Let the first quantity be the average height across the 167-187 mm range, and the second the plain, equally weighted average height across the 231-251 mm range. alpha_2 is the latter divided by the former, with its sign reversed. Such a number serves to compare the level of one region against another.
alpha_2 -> -0.94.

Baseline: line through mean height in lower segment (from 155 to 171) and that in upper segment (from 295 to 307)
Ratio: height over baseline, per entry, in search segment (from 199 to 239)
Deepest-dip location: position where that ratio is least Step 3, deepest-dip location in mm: 221.0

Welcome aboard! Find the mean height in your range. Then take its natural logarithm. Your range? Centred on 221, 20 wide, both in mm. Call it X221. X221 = 1.56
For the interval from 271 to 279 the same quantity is 1.53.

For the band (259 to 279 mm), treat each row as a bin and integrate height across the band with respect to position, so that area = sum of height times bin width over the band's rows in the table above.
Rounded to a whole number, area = 94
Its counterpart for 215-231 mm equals 77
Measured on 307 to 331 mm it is 123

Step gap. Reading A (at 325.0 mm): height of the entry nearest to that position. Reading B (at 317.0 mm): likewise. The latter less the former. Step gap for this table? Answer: -1.01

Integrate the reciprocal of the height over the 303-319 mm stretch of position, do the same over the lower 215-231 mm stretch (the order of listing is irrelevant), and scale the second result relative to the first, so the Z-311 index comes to 1.05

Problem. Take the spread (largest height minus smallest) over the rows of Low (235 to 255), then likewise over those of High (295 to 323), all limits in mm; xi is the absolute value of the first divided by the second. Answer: 0.78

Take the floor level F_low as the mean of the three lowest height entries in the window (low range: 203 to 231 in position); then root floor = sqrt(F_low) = 2.13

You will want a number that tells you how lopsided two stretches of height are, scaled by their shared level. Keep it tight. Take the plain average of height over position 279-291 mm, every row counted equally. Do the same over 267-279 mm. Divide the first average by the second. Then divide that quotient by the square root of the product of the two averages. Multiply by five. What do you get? 1.13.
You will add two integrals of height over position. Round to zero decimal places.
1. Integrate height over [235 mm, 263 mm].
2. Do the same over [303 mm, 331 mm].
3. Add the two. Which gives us 279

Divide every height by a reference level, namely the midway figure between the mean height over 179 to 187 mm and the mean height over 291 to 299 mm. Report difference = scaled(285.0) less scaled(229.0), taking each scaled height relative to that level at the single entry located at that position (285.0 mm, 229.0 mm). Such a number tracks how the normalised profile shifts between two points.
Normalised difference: 0.02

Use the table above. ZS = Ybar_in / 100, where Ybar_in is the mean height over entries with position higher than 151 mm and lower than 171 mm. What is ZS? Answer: 0.0522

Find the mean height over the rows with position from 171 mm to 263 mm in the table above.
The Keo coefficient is 4.88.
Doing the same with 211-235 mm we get 4.78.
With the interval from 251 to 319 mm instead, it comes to 4.87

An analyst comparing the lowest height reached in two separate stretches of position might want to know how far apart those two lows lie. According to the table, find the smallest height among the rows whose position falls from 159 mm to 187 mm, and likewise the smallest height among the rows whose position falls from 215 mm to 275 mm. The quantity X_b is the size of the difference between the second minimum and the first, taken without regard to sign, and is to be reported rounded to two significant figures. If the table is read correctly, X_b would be 0.60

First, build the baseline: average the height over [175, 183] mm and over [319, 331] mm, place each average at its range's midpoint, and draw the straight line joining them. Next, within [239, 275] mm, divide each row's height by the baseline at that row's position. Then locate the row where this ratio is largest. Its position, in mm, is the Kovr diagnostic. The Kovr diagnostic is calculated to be 253.0 mm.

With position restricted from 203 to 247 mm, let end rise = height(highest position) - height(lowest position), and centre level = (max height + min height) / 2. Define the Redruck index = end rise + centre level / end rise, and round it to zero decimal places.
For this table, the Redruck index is -28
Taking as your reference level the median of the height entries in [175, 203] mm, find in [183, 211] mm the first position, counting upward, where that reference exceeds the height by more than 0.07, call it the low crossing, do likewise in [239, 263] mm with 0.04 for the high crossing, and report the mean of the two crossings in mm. 217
